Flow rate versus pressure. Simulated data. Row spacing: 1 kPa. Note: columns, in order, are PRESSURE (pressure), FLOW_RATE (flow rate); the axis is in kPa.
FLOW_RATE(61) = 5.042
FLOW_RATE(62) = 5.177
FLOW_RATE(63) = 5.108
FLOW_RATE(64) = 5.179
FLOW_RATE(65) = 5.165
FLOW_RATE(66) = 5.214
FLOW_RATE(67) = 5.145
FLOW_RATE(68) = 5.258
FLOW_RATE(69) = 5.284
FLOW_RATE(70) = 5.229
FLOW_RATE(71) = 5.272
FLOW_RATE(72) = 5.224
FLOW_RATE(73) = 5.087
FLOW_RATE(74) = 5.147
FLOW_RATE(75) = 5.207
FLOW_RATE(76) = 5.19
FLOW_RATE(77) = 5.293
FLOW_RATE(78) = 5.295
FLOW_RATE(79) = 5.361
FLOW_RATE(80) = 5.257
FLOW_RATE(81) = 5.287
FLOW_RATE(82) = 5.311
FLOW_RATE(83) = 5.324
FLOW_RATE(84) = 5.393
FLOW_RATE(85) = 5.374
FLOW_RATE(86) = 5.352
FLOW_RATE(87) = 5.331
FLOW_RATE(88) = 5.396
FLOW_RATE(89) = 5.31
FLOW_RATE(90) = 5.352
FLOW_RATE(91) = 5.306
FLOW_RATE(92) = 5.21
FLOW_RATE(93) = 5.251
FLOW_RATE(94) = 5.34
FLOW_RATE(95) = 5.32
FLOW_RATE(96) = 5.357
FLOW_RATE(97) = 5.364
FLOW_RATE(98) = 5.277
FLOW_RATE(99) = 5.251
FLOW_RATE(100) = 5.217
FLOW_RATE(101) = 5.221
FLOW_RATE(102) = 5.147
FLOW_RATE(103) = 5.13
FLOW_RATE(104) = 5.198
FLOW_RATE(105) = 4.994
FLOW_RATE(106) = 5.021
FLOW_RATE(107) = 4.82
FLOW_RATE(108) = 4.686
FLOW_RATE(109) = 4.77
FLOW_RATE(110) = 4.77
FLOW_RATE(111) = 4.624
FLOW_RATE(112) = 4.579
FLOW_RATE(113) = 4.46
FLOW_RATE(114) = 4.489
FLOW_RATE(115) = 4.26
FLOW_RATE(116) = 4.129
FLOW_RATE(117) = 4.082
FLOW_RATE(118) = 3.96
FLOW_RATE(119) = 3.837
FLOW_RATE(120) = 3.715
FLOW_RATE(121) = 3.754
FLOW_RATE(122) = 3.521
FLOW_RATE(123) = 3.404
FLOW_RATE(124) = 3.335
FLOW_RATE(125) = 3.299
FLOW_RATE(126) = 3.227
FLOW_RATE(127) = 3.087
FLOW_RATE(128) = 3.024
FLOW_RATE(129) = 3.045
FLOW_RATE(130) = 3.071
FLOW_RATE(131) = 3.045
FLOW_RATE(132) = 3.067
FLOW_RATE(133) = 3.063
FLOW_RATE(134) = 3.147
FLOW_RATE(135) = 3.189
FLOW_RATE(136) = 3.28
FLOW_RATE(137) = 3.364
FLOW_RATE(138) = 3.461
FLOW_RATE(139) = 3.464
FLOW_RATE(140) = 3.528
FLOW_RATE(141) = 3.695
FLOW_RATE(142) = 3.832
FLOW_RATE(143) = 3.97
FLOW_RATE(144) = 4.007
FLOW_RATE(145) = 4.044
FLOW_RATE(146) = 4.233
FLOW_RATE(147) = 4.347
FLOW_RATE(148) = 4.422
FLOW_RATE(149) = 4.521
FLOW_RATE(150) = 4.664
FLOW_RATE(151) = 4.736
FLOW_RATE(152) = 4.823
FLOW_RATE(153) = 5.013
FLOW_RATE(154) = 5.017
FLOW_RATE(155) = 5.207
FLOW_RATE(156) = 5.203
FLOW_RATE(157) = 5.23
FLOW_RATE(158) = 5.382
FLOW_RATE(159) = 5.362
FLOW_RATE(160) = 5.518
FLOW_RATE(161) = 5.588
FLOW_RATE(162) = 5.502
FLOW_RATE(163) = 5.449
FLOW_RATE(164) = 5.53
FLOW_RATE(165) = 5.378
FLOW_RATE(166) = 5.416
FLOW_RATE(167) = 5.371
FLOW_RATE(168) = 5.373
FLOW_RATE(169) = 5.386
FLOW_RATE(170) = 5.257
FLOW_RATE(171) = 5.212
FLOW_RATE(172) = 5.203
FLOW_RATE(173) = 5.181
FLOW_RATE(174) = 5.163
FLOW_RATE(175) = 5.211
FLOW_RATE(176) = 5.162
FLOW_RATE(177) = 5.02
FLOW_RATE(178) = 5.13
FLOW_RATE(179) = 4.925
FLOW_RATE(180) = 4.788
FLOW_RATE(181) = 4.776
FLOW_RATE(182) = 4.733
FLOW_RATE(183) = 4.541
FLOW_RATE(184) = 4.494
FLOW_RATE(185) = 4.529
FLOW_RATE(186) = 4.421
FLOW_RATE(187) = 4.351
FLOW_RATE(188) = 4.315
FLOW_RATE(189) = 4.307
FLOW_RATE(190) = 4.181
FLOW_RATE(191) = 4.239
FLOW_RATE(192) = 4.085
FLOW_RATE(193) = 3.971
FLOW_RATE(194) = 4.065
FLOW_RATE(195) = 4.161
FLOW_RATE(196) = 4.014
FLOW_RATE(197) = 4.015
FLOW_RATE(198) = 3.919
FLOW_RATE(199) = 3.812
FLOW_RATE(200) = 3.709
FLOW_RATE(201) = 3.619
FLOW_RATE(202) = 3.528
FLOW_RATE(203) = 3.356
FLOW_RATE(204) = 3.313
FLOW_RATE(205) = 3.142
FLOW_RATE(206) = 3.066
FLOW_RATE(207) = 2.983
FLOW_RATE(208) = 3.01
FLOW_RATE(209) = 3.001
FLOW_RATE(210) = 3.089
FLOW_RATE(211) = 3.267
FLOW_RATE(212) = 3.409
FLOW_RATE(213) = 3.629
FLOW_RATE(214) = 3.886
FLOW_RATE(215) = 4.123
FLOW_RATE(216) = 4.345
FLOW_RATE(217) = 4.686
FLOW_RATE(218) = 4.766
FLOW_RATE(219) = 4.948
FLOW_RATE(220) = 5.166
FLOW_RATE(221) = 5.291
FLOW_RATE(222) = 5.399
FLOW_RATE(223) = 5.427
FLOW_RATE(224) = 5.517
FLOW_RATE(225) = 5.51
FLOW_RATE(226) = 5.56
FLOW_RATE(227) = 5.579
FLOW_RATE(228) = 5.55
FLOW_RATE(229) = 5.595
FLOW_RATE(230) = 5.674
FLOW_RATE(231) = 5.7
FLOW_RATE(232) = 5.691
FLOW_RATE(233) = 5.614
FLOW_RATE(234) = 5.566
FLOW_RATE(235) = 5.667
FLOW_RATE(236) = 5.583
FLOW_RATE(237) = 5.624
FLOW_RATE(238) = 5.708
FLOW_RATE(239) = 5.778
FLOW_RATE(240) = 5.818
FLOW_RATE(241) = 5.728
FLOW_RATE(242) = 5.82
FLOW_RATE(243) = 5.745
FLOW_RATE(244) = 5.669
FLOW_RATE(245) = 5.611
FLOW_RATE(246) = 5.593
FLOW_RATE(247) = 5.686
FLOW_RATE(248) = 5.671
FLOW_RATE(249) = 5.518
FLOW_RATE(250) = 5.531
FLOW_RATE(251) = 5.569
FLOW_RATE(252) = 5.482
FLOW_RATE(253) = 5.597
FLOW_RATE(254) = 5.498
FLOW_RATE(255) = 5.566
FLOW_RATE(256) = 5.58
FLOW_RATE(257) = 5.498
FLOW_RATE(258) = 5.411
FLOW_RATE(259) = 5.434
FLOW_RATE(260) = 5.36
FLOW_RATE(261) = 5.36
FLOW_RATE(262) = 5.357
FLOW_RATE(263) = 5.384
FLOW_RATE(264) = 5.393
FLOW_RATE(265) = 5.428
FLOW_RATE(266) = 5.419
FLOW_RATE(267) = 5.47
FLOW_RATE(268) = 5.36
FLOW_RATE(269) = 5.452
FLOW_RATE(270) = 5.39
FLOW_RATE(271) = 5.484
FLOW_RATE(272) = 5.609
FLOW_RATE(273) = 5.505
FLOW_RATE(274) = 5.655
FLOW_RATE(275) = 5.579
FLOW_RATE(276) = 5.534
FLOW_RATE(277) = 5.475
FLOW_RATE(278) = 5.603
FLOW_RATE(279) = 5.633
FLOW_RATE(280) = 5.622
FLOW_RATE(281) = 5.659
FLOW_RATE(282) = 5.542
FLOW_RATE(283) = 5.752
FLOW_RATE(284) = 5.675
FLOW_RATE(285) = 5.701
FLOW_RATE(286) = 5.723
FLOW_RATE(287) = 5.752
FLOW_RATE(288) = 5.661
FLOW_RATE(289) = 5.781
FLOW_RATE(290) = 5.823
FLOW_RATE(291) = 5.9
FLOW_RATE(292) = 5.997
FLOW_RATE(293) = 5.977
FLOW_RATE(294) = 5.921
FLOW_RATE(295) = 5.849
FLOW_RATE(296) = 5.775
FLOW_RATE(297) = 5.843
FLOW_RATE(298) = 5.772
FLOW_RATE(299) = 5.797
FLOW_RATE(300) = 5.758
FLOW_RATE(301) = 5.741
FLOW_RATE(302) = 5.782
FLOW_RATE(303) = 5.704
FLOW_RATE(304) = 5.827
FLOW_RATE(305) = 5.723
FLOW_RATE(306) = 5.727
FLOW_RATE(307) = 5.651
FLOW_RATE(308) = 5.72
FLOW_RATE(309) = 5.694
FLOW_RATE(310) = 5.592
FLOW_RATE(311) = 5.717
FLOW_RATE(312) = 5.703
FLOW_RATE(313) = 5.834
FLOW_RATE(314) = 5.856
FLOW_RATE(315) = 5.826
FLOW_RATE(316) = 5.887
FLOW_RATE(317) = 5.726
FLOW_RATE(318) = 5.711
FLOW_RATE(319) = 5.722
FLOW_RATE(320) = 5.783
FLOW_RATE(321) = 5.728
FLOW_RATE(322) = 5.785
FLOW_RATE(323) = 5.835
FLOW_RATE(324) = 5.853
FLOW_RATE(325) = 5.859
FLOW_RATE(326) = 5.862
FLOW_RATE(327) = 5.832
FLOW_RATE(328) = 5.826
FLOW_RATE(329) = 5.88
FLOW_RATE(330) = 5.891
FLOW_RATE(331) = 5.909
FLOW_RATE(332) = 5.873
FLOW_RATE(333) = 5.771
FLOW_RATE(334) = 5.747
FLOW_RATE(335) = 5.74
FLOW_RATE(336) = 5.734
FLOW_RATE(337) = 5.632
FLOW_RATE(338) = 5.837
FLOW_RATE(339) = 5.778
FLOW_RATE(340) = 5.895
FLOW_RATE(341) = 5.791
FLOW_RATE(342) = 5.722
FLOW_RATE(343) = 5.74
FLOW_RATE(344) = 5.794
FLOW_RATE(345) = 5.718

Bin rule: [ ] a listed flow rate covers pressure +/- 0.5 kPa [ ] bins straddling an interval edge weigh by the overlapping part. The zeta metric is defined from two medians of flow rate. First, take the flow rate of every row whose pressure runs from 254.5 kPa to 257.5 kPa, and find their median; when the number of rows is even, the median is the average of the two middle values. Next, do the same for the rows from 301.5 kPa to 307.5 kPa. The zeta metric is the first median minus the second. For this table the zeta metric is -0.16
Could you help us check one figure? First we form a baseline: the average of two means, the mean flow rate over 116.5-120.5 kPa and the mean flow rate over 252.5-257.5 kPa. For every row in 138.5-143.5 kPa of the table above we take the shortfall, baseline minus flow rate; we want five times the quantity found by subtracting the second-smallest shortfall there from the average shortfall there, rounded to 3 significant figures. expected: 0.671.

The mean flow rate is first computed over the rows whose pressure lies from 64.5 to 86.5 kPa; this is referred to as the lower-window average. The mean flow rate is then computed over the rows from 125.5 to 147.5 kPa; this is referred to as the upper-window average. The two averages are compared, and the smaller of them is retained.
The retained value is 3.5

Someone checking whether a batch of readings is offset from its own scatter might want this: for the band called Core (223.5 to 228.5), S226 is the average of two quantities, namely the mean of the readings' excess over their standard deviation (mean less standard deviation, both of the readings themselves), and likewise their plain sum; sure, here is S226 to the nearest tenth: 16.6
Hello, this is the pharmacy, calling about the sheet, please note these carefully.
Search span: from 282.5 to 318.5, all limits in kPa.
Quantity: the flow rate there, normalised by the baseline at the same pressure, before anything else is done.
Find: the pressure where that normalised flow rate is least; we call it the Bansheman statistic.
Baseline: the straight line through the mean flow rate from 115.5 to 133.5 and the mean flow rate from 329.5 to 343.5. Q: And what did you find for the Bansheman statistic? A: 310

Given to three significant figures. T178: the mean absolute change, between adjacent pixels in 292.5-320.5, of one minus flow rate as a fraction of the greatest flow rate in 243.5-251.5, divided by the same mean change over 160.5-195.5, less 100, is -99.2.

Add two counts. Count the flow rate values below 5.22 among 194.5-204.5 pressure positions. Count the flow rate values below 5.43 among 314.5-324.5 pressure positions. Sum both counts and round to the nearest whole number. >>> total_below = 10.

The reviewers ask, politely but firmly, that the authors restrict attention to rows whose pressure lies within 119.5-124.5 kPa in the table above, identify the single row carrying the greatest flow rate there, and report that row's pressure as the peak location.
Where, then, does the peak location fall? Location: 121 kPa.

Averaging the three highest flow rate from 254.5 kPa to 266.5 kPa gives 5.5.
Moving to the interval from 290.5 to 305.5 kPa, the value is 6.0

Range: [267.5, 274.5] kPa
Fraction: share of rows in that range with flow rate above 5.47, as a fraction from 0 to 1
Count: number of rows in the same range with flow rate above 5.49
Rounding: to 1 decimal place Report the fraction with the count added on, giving 3.6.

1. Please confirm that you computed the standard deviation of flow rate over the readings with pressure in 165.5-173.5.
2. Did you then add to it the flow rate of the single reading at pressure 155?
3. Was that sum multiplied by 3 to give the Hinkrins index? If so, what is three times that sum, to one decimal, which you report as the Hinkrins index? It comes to 15.9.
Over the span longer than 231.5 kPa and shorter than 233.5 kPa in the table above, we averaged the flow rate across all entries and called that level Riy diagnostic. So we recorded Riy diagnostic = 5.65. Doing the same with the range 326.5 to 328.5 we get 5.83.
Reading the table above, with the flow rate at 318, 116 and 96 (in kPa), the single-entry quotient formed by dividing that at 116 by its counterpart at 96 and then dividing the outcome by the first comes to 0.135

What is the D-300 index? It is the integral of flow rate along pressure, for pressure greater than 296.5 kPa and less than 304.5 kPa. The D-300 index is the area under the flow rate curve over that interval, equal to 46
